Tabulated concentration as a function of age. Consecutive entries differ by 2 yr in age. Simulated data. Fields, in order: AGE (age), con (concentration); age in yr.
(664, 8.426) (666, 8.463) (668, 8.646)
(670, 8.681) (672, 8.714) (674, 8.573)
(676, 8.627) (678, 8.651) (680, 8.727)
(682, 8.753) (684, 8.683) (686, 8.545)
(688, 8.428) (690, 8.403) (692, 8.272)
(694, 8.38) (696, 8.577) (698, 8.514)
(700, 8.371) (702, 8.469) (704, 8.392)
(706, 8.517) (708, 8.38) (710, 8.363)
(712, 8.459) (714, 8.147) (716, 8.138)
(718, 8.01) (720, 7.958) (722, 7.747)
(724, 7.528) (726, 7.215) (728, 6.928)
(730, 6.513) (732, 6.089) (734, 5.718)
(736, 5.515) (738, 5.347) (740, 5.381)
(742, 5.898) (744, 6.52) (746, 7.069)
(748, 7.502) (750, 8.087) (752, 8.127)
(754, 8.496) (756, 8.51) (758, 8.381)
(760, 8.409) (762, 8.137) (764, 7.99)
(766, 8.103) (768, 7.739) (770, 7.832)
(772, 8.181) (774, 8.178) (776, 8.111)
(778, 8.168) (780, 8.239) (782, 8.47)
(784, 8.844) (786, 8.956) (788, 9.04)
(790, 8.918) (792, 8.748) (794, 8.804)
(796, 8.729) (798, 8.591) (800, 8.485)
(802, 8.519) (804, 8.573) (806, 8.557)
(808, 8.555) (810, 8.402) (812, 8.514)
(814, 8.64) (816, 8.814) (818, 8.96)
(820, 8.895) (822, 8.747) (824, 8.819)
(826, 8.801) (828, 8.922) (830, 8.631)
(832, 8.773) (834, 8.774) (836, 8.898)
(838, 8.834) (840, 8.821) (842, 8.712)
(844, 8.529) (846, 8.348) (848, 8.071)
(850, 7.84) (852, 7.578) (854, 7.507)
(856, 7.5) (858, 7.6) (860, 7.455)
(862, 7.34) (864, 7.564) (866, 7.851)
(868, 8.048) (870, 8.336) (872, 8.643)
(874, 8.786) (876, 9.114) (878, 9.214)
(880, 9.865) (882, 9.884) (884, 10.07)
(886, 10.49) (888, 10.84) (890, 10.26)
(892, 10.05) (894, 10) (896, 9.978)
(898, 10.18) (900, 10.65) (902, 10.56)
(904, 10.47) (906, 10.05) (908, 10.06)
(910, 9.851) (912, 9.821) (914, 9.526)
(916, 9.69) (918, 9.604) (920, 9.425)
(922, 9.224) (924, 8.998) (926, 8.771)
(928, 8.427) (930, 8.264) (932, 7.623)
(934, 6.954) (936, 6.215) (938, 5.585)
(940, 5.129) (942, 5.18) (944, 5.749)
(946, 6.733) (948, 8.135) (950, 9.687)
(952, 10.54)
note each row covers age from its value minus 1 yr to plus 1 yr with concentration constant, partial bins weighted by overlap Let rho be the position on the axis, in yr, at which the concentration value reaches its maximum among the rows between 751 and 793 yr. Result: 788 yr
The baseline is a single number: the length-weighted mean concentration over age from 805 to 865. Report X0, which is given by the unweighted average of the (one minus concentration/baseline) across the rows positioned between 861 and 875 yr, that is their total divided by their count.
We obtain 0.04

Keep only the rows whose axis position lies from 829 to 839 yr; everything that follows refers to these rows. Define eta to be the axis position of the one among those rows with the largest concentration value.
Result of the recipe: 836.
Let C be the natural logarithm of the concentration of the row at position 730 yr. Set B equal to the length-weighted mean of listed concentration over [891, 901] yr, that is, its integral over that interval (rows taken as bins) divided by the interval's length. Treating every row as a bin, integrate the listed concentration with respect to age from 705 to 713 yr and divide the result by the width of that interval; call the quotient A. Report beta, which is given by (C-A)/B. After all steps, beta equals -0.6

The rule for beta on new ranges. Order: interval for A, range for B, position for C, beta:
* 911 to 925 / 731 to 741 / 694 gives -1.3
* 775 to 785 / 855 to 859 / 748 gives -0.8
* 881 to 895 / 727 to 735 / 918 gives -1.3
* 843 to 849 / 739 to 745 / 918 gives -1.0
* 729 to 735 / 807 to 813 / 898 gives -0.4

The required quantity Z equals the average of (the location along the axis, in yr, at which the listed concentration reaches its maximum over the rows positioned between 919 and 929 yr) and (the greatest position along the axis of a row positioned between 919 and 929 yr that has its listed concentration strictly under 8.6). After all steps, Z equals 924 yr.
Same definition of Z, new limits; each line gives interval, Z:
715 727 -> 721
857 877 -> 873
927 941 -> 934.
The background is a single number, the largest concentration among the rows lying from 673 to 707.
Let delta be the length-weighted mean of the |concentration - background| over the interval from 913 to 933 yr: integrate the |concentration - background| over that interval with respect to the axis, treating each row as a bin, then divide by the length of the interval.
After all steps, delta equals 0.6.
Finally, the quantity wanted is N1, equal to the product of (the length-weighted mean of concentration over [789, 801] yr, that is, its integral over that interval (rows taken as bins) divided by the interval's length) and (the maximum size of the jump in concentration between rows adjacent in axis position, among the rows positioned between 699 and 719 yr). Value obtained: 2.7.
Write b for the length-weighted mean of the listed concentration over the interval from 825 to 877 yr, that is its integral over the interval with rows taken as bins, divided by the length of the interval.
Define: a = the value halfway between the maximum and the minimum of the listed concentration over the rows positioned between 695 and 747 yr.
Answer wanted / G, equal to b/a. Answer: 1.19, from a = 7.0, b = 8.3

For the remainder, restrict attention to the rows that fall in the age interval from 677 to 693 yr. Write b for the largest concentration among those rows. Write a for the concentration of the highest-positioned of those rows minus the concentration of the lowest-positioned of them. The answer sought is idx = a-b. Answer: -9.1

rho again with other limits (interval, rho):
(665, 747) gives 682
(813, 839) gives 818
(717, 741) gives 718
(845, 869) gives 846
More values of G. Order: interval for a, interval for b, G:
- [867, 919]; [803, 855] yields 0.91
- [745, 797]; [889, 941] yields 1.12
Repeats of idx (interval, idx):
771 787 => -8.2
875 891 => -9.7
